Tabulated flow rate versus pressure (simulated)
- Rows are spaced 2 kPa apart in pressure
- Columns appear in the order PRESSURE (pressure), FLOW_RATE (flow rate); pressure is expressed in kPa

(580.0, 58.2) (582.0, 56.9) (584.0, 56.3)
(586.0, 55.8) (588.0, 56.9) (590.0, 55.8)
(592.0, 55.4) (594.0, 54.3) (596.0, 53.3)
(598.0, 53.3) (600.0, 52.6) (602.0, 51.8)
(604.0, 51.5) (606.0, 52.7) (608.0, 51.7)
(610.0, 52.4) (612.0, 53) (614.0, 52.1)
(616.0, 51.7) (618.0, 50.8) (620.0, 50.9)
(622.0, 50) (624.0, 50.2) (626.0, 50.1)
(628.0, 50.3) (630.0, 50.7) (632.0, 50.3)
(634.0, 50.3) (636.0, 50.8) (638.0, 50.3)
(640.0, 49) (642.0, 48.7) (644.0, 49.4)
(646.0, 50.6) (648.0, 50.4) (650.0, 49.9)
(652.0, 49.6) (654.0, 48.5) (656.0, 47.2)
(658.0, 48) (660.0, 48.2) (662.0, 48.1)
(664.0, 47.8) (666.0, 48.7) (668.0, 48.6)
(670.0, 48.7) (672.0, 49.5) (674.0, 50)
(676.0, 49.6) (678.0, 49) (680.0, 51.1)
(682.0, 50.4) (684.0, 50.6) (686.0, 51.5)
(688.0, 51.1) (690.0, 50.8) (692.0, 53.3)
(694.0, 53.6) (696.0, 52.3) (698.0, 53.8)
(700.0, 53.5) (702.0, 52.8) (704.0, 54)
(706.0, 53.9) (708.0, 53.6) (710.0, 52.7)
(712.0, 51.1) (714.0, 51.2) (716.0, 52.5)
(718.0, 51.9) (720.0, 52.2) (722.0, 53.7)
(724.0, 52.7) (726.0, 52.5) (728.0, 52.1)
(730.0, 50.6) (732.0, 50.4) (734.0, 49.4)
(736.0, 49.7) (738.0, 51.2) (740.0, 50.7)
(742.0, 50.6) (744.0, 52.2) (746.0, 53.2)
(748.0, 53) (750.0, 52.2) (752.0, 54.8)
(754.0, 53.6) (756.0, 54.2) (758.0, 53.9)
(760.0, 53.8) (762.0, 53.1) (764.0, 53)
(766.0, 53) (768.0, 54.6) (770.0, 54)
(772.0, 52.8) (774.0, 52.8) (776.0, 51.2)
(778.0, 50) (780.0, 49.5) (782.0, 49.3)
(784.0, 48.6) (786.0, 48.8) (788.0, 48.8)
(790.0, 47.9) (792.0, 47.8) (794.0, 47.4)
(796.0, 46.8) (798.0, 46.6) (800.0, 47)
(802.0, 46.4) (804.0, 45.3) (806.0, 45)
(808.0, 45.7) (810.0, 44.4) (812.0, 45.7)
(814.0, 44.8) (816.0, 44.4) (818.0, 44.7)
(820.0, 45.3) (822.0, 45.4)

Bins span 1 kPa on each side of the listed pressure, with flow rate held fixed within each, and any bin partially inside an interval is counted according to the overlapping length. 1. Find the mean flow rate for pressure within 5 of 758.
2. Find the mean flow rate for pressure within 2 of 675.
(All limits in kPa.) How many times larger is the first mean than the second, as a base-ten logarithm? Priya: 0.033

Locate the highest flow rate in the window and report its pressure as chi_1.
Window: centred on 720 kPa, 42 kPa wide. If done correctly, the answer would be 704.0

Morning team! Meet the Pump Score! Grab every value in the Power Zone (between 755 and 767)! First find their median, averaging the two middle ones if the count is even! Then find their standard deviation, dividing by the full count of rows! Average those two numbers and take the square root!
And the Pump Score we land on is 5.19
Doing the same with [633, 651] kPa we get 5.05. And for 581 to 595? 5.32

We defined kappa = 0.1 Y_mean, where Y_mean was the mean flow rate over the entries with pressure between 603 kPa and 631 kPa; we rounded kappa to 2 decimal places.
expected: 5.13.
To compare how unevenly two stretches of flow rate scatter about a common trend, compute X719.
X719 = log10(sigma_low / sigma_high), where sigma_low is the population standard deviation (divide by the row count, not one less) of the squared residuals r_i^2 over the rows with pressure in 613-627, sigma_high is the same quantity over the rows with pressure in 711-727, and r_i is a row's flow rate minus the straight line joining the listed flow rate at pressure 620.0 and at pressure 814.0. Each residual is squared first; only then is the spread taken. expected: -1.4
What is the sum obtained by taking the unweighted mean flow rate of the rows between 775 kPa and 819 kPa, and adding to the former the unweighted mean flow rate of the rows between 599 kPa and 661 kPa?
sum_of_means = 98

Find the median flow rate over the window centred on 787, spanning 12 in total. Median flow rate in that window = 48.7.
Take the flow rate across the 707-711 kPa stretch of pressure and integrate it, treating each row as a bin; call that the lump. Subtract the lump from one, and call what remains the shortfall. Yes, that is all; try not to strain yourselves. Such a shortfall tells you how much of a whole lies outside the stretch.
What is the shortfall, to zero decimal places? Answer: -212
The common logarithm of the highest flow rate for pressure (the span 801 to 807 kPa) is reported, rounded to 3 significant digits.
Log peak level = 1.67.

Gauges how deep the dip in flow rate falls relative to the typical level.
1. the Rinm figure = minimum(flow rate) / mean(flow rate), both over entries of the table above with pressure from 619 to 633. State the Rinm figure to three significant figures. 0.993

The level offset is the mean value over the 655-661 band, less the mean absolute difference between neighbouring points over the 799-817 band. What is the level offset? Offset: 47.0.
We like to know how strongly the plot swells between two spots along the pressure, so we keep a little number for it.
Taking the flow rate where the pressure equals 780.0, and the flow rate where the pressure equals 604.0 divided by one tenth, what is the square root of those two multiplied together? 160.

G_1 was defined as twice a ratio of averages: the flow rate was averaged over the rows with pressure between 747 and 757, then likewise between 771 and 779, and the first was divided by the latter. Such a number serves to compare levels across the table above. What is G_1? 2.07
